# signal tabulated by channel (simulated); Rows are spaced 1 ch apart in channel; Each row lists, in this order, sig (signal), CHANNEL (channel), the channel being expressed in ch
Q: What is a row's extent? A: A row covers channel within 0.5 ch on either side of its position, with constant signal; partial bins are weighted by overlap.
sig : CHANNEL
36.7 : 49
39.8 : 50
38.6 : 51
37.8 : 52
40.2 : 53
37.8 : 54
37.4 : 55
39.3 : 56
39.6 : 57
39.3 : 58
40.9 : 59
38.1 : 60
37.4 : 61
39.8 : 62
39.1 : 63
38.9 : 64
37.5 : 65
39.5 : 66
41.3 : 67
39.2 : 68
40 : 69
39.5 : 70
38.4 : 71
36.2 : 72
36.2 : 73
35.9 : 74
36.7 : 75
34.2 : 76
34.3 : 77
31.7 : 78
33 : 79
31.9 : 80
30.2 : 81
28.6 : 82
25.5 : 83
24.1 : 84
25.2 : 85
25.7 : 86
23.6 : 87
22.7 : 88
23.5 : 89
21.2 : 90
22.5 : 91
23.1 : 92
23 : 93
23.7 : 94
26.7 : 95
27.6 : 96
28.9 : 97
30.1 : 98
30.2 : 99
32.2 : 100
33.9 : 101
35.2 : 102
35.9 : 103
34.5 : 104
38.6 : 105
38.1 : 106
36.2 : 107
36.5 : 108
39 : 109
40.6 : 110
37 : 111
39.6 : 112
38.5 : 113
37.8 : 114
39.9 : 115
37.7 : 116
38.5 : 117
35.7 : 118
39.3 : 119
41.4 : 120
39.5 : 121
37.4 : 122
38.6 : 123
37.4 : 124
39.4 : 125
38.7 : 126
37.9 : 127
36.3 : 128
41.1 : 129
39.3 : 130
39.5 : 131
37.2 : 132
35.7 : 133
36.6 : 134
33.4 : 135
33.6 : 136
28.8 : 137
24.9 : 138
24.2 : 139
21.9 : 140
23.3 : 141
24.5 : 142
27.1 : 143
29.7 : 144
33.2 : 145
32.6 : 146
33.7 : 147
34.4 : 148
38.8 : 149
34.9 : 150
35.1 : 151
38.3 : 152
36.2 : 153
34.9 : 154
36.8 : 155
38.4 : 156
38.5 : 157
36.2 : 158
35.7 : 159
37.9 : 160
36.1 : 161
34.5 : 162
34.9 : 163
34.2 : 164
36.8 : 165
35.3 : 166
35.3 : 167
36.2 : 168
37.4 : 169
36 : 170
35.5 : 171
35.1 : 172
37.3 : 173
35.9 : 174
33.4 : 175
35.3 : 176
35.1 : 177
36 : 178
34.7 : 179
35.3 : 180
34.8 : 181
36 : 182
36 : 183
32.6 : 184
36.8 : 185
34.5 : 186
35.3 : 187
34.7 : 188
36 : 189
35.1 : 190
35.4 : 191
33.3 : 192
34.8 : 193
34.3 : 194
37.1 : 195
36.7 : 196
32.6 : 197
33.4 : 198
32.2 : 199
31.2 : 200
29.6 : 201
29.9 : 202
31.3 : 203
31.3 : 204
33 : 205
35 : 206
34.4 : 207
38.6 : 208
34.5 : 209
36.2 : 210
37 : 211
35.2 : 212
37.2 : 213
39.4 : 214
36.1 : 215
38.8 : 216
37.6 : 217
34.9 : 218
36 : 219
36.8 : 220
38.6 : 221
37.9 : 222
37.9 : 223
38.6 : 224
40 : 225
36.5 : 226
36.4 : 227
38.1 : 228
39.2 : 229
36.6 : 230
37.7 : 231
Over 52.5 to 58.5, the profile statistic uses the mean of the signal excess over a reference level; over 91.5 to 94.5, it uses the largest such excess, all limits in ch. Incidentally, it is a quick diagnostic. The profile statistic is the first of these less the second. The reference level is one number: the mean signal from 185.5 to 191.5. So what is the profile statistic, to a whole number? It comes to 15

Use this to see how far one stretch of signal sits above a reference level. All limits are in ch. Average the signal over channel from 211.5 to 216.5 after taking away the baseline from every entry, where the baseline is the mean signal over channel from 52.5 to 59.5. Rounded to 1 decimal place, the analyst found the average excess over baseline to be -1.9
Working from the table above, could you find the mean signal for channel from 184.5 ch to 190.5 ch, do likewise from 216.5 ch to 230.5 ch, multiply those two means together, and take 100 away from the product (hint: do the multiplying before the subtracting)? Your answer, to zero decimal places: 1228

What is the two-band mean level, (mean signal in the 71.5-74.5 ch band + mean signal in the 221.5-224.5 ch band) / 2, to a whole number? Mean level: 37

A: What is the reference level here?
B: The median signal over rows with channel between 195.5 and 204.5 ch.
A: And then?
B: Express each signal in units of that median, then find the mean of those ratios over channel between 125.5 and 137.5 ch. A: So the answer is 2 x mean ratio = 2.3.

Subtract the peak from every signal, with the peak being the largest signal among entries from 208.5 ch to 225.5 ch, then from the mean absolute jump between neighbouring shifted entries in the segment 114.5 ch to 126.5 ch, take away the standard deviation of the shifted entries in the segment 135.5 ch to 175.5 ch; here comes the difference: -2.6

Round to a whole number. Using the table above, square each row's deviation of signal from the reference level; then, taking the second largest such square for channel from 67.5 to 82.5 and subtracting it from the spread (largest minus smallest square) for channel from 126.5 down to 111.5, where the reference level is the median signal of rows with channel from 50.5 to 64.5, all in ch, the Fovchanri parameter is -67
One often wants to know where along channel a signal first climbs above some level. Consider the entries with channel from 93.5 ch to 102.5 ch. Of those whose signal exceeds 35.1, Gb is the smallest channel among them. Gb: 102 ch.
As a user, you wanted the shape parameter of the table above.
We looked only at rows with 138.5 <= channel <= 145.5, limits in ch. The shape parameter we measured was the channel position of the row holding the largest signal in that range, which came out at 145 ch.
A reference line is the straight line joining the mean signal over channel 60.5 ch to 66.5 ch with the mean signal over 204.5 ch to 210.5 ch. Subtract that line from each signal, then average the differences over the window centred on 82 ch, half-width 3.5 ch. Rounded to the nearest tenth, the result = -9.9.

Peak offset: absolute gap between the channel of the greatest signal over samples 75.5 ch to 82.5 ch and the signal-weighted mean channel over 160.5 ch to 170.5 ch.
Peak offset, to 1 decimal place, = 88.5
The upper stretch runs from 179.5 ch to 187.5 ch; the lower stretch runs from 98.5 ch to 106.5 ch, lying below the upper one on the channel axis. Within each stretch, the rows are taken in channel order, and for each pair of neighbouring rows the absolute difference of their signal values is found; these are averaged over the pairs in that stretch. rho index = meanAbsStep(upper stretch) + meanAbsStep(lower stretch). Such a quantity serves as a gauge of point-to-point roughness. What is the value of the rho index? 3.4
